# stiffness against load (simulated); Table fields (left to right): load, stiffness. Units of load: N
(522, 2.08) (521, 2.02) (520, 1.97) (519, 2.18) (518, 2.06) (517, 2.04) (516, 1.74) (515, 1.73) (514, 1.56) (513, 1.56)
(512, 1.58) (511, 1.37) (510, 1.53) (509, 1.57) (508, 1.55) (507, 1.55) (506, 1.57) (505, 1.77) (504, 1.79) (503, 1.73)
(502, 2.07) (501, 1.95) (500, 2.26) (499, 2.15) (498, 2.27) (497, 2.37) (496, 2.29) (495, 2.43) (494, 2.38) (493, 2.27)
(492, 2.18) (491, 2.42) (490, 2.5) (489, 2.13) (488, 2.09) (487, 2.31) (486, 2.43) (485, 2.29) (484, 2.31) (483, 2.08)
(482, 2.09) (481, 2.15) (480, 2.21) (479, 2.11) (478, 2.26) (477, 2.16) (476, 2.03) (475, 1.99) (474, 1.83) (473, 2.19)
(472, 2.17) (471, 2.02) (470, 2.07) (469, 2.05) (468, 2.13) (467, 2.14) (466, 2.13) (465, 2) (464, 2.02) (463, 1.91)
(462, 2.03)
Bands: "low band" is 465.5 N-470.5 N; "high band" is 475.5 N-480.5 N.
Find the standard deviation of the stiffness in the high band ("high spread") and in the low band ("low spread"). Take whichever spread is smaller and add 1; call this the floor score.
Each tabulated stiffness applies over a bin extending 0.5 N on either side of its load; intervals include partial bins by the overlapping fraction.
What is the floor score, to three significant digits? 1.04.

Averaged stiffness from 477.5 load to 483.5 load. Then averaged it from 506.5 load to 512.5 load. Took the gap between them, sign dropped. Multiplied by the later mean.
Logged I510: 1.0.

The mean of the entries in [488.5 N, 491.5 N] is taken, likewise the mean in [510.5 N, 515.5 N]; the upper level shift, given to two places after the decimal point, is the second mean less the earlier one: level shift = -0.79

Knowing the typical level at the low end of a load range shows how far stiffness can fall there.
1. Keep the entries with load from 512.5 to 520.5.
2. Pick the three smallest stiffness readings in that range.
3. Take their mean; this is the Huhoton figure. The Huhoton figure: 1.6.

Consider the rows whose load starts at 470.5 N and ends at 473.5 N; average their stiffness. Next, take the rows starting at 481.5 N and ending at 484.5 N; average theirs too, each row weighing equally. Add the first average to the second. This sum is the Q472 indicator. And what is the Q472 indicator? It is 4.29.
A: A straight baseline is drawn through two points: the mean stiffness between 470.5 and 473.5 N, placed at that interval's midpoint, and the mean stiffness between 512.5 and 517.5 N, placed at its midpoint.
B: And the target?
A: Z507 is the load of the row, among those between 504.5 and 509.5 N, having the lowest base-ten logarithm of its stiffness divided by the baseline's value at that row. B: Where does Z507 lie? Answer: 507 N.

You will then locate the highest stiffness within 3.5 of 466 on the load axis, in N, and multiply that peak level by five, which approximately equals 10.7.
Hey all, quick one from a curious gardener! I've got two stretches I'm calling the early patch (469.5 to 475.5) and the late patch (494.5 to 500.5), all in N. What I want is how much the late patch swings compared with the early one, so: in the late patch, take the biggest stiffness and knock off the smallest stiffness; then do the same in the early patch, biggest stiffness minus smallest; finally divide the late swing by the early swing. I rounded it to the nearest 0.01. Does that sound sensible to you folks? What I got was 0.78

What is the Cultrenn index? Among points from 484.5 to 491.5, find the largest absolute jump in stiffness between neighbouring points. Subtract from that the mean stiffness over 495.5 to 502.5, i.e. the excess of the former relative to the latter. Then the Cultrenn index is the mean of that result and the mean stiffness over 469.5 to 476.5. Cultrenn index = 0.11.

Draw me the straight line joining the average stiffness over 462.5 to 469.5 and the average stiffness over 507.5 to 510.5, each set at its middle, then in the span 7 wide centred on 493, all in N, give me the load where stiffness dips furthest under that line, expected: 492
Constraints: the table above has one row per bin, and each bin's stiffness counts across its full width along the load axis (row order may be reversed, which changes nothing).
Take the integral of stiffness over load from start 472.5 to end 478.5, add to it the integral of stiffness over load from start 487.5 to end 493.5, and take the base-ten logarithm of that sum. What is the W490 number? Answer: 1.42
